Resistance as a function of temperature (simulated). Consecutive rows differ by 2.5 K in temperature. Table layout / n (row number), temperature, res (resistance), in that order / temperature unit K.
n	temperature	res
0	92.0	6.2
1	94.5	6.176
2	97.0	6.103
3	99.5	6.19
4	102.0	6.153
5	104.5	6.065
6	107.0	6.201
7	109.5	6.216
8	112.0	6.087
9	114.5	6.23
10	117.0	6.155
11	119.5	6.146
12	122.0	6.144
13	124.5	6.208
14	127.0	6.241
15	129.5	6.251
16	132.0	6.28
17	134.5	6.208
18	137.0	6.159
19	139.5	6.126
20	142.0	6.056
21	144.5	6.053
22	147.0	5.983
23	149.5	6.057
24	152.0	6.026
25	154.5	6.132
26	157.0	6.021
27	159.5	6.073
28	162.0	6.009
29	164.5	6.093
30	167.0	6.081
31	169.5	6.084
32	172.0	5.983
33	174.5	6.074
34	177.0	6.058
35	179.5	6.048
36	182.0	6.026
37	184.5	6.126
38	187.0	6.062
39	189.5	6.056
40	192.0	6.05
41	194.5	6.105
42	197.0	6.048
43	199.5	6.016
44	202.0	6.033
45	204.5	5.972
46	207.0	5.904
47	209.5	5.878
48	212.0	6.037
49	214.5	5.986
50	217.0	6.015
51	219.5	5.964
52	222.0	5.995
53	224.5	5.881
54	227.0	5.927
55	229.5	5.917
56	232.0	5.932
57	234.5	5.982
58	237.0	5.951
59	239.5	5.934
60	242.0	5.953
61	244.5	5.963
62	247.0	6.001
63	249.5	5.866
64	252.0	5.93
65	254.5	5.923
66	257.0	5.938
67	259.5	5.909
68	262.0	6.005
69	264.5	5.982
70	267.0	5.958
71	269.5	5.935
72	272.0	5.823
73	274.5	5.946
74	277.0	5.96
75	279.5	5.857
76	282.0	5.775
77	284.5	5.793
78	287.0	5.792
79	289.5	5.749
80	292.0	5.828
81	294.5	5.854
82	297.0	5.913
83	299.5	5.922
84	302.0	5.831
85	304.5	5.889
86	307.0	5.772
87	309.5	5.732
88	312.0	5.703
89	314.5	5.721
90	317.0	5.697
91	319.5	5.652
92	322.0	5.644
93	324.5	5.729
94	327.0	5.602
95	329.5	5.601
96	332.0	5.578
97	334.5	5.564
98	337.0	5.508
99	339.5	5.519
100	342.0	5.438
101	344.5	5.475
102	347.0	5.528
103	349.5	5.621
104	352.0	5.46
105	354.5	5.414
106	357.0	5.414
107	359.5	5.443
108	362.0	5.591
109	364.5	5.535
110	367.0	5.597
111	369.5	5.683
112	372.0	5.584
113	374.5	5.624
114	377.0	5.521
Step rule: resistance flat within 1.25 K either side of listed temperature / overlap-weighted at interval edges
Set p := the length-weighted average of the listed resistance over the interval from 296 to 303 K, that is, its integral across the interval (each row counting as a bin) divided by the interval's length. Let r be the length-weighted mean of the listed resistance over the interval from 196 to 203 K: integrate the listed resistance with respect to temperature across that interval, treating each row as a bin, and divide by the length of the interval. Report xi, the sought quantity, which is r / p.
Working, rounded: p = 5.89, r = 6.03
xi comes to 1.02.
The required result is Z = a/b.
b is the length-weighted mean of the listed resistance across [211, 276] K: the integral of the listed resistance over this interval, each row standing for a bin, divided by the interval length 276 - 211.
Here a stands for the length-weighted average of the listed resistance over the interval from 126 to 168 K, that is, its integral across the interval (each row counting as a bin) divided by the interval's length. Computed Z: 1.03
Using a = 6.11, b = 5.95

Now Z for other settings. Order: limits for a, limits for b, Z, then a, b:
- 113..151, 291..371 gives 1.09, 6.15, 5.64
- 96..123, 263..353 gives 1.07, 6.15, 5.73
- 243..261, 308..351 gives 1.06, 5.93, 5.61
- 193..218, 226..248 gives 1.01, 6.00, 5.95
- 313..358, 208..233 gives 0.94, 5.57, 5.95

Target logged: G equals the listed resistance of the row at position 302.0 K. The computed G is 5.831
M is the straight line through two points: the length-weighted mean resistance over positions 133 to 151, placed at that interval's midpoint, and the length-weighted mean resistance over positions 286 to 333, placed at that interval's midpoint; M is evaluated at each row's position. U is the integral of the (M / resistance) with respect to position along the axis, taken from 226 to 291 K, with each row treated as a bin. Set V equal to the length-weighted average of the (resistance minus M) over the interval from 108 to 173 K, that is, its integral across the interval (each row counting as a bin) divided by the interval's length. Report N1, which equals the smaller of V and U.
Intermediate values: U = 64.4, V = 0.024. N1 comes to 0.024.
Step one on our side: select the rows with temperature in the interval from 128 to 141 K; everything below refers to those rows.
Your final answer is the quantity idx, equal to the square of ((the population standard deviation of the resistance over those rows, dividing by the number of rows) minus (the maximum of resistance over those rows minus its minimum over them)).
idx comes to 0.009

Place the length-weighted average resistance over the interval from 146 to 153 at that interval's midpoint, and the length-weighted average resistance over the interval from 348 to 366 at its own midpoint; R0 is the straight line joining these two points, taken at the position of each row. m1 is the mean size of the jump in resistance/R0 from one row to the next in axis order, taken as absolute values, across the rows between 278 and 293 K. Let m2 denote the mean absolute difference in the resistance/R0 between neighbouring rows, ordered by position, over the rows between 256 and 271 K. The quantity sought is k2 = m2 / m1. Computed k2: 0.76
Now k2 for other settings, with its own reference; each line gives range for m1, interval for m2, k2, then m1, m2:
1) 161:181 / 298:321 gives 1.19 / 0.0074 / 0.0088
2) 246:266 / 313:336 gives 0.75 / 0.0090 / 0.0067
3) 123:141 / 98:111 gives 1.81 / 0.0062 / 0.0112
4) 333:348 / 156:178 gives 1.00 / 0.0088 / 0.0088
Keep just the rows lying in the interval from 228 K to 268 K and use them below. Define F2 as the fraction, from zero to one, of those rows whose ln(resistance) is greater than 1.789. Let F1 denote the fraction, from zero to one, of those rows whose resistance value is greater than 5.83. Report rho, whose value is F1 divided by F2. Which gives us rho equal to 8.00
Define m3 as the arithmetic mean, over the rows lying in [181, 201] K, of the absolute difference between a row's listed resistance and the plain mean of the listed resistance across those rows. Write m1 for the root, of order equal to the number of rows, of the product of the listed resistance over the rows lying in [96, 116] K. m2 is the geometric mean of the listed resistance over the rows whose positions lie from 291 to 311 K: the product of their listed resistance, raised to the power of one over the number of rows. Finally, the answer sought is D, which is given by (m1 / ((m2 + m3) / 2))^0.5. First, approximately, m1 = 6.16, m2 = 5.84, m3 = 0.027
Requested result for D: 1.45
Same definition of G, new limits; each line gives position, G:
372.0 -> 5.584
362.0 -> 5.591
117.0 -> 6.155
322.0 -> 5.644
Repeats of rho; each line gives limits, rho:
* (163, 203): 1.07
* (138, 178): 1.14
